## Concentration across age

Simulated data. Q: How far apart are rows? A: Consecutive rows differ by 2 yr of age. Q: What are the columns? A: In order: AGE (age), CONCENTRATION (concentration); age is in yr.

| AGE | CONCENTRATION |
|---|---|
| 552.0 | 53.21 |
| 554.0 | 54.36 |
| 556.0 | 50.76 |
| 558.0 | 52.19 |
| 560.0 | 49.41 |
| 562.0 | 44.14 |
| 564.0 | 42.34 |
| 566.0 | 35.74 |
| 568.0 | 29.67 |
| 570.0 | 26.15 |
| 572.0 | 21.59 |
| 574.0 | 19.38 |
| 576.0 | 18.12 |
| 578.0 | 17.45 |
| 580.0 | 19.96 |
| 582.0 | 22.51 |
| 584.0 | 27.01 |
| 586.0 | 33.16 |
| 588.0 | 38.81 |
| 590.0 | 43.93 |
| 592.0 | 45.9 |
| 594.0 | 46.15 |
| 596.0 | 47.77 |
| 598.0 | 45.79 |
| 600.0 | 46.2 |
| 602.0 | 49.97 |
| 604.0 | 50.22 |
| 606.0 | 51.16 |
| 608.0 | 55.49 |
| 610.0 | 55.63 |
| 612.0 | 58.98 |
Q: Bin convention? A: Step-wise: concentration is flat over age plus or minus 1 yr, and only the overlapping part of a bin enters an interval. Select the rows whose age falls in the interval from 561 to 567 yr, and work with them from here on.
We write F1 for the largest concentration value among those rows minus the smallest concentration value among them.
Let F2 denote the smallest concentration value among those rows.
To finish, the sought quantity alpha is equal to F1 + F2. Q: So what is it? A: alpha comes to 44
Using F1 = 8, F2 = 35.74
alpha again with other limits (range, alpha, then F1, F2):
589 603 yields 50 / 6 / 43.93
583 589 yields 39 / 12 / 27.01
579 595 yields 46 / 26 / 19.96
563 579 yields 42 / 25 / 17.45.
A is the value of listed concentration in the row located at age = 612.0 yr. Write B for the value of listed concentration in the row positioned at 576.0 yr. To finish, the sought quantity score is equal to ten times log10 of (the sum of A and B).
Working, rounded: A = 58.98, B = 18.12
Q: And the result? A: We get 18.9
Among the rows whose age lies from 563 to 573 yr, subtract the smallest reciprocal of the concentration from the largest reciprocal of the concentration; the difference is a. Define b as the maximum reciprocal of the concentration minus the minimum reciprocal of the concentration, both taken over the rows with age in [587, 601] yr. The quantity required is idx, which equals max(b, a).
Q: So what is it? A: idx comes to 0.023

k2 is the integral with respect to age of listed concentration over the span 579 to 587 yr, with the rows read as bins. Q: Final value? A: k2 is 205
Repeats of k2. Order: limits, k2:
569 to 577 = 170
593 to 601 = 372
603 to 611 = 425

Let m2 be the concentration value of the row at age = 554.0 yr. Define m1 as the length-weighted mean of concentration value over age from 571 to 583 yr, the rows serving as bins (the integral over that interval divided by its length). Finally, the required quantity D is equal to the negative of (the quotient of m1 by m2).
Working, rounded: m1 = 20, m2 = 54.36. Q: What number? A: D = -0.36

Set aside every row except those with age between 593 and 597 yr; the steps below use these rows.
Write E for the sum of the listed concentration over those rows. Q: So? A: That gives 94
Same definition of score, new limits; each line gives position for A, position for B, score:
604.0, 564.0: 19.7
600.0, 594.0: 19.7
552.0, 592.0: 20.0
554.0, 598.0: 20.0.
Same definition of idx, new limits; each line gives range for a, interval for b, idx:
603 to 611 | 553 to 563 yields 0.004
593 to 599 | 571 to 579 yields 0.011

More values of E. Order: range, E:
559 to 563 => 94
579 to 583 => 42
